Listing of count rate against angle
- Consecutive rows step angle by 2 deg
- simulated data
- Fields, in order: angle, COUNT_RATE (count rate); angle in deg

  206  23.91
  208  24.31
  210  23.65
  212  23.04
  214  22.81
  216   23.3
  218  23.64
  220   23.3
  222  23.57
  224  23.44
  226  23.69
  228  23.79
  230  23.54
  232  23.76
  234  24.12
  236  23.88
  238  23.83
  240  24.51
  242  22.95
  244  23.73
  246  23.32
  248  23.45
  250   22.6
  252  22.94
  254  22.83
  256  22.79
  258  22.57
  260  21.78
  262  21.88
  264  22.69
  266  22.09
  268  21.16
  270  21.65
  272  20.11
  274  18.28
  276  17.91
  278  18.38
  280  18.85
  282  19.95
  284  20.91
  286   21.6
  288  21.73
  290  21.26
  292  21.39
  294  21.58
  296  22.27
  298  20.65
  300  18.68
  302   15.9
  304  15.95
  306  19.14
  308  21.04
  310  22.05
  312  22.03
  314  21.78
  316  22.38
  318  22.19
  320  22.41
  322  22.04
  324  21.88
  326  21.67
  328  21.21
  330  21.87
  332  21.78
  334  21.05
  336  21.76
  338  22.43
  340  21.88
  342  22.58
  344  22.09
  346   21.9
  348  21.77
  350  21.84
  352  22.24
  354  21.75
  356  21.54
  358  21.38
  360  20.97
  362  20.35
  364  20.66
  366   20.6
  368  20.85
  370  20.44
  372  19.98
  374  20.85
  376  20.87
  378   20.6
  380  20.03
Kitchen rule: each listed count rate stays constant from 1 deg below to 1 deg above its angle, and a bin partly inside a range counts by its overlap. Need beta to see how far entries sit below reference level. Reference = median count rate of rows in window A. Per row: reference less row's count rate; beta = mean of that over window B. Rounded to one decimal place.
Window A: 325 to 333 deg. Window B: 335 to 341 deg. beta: -0.3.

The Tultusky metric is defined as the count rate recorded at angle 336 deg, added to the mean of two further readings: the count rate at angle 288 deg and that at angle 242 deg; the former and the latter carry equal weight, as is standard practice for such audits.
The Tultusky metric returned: 44.1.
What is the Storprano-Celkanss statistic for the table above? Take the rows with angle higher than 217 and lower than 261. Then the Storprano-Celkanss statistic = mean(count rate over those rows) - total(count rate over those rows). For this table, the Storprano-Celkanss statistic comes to -491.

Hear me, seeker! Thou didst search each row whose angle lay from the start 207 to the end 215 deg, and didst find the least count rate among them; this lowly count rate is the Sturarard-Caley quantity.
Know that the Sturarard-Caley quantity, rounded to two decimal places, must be 22.81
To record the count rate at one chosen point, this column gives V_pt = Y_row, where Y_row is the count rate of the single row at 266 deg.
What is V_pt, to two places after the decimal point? 22.09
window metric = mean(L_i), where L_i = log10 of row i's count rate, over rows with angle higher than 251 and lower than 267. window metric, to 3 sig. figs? 1.35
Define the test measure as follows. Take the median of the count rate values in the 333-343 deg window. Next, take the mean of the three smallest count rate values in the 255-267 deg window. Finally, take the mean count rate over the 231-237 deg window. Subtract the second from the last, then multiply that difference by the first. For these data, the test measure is 44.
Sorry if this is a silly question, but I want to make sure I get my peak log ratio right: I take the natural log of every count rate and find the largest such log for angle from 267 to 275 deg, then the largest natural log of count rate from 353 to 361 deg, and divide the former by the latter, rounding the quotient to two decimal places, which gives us 1.00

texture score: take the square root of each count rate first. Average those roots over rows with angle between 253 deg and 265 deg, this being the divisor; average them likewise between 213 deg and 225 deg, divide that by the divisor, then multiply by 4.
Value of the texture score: 4.08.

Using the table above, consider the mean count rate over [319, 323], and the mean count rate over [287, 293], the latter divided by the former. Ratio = 0.966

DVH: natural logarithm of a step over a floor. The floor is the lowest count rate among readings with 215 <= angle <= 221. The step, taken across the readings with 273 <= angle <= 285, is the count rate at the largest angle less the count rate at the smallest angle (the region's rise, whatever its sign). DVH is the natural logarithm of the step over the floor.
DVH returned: -2.2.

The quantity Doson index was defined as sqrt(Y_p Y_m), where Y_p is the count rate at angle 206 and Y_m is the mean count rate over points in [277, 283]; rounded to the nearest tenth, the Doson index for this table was 21.3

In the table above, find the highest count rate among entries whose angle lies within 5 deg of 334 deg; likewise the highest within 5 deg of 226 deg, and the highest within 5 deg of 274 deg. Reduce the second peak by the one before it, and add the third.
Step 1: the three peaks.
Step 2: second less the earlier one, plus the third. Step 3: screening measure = 23.0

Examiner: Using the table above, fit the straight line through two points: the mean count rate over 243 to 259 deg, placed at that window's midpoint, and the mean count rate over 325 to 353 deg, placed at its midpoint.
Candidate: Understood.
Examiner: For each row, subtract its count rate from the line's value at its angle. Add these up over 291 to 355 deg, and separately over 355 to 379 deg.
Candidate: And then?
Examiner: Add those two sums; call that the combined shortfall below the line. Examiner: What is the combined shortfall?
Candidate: 34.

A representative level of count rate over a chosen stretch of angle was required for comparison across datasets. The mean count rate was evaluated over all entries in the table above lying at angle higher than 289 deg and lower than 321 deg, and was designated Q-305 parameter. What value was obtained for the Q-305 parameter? 20.7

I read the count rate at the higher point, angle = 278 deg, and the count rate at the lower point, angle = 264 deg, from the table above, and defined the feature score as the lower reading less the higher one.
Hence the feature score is 4.3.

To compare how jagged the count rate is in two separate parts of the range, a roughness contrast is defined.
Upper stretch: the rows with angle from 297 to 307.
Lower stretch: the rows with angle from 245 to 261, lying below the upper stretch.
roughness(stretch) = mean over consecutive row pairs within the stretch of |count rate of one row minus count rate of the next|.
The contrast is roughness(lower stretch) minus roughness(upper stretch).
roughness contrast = -1.6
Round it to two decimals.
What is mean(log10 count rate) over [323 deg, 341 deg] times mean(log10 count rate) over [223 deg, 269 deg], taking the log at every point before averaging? 1.82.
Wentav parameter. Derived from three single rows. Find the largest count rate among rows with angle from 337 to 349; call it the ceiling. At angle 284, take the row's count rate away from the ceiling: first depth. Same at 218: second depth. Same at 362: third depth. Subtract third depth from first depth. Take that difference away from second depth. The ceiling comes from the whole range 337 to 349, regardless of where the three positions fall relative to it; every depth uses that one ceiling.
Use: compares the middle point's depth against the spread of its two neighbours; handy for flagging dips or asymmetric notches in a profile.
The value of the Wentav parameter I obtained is -0.5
